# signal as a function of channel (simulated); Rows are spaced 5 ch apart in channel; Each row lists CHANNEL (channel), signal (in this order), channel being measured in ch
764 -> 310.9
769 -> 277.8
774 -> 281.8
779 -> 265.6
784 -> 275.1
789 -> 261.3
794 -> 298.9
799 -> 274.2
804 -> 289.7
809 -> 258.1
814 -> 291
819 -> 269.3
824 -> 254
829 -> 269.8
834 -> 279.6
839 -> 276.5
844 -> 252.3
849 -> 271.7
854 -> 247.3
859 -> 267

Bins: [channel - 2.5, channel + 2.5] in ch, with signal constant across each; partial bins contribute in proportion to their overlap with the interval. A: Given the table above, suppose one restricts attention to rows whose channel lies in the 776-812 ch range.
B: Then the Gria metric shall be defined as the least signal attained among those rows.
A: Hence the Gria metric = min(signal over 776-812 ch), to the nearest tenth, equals 258.1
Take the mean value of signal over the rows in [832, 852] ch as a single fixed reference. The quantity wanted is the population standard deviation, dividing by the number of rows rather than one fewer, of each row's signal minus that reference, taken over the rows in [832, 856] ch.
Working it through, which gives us 13.1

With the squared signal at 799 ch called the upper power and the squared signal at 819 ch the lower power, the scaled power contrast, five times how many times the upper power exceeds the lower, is 5.2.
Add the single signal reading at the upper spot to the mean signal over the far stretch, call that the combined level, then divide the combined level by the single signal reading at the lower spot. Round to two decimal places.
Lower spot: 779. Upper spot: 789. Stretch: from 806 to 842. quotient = 2.00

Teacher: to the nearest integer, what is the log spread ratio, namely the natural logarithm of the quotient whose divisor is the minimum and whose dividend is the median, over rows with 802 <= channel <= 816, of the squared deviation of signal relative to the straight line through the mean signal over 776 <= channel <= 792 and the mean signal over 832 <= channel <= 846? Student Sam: 1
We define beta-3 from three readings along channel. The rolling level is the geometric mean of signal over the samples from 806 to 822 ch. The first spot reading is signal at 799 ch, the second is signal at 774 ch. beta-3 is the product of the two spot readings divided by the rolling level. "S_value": 284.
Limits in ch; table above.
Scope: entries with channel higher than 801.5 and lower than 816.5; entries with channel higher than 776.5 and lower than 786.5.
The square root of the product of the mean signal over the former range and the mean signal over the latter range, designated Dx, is 275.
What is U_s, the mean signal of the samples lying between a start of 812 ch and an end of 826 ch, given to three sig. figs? 271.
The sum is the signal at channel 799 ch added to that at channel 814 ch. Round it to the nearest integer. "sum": 565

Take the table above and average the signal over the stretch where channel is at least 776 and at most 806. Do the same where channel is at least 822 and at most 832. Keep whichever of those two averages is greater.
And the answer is 277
